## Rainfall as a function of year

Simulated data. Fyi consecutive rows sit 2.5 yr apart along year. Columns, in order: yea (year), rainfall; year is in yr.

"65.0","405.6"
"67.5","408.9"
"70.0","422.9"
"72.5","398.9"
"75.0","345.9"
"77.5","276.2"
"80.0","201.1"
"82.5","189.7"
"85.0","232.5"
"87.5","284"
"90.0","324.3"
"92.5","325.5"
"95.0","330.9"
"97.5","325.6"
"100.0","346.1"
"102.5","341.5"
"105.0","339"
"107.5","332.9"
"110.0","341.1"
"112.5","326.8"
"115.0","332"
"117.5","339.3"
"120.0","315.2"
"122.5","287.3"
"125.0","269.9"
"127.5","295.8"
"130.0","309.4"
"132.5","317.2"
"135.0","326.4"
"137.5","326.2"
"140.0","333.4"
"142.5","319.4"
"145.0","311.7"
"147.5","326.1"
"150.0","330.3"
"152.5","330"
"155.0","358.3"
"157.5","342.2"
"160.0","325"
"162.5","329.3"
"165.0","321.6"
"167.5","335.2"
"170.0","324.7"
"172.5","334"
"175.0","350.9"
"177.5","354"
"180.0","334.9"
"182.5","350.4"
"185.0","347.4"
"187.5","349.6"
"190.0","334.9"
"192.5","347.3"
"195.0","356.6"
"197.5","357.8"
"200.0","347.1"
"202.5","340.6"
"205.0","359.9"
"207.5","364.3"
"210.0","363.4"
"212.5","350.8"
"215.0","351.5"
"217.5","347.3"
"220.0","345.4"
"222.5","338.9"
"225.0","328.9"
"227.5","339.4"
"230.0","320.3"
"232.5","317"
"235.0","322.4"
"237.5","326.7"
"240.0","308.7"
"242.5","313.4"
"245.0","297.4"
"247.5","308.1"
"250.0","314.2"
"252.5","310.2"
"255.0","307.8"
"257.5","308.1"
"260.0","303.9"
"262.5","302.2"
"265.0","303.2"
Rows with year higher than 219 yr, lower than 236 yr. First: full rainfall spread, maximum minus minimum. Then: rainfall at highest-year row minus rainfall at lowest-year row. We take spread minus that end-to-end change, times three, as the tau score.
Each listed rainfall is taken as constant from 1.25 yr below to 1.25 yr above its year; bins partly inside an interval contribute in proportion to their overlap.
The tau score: 154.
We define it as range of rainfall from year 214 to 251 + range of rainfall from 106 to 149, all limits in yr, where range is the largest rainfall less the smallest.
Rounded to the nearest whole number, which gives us 125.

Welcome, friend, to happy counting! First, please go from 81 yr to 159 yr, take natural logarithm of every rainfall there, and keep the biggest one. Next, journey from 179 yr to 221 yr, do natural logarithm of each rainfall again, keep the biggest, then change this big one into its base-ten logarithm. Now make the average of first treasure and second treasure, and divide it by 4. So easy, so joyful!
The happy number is 0.832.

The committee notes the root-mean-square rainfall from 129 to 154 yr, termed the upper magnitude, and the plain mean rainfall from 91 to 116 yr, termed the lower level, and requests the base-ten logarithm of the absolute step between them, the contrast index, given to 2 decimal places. 1.04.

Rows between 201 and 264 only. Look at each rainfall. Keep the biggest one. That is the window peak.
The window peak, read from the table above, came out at 364.3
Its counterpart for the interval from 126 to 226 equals 364.3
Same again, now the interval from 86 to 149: 346.1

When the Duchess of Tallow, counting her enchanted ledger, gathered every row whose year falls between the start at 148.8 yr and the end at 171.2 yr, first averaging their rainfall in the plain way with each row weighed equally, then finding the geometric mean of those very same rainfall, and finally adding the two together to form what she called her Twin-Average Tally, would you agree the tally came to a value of 666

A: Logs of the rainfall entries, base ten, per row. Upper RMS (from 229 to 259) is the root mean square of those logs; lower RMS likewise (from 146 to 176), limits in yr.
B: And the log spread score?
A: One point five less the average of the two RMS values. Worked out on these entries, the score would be -1.01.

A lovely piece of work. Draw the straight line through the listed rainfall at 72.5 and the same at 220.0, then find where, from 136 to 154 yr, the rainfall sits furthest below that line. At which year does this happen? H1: 145.0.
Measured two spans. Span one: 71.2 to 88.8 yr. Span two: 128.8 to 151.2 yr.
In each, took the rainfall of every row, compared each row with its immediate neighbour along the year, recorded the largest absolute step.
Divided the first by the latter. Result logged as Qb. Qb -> 5.2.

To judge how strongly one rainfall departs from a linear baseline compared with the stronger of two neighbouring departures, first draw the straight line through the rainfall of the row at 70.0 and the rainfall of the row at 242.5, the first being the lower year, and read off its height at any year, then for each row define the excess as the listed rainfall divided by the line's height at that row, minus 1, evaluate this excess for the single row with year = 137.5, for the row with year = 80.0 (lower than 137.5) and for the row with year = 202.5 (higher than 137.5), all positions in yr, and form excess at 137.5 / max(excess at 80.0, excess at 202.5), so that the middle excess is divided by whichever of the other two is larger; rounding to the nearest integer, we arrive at -27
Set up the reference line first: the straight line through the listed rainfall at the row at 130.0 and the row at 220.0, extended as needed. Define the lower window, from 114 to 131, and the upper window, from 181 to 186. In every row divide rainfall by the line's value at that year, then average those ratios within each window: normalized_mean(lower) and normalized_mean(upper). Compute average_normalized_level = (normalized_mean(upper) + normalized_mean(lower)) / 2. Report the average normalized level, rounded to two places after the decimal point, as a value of 1.03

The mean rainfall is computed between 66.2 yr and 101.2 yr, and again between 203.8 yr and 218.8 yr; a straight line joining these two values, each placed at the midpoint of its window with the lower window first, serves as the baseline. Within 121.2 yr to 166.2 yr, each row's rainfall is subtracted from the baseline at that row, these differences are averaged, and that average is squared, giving 211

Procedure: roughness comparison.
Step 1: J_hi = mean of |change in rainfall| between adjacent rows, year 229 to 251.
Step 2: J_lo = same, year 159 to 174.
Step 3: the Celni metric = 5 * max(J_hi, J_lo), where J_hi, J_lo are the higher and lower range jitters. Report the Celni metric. 45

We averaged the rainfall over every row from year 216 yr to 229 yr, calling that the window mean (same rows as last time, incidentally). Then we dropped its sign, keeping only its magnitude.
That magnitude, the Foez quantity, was 340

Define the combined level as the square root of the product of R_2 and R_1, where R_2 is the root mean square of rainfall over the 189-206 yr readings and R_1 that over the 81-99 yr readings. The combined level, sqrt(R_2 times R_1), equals 319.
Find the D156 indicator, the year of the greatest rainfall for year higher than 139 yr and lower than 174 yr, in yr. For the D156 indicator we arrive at 155.0 yr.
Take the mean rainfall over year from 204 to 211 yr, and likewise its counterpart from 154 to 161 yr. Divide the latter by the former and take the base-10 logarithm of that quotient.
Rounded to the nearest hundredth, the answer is -0.03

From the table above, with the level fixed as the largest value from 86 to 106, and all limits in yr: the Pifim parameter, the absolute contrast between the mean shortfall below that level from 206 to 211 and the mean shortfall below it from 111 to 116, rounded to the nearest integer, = 34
